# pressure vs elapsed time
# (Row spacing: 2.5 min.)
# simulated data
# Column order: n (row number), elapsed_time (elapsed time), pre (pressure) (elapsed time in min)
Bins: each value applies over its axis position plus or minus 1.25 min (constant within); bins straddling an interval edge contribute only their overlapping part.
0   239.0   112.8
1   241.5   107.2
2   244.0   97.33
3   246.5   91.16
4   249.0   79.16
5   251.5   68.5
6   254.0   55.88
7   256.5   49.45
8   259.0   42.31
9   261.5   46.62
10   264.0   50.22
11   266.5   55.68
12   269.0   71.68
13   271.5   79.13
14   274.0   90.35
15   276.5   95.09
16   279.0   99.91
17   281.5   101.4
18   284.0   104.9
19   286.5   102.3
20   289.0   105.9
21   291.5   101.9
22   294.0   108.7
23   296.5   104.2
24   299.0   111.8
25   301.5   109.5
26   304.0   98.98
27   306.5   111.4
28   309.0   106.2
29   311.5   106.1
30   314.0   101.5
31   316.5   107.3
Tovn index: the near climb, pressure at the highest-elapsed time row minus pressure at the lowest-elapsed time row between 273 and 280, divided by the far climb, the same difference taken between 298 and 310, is -1.7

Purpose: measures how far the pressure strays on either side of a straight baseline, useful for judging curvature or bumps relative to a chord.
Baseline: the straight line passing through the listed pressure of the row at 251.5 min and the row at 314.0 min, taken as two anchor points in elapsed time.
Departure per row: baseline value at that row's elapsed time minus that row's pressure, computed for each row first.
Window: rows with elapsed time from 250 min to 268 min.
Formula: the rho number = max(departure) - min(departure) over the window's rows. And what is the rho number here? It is 30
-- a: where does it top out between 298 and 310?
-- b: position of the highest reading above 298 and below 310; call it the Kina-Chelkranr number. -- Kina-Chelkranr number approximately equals 299.0 min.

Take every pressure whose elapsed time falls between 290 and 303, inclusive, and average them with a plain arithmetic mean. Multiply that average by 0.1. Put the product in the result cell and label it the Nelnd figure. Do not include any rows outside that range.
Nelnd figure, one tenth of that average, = 10.7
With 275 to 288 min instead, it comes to 10.1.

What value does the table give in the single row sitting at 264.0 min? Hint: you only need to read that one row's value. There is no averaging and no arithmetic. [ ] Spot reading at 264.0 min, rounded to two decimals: 50.22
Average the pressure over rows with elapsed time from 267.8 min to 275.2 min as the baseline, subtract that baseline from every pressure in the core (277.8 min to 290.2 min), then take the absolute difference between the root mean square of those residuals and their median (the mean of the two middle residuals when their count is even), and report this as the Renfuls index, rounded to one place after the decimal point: 0.7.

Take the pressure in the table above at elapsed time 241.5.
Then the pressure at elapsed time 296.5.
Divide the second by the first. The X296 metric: 0.97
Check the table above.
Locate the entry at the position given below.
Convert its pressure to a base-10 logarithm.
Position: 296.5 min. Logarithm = 2.02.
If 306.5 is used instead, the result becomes 2.05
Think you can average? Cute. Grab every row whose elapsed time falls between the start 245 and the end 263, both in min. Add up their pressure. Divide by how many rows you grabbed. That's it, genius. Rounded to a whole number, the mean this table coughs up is 62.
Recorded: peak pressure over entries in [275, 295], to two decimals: 108.70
